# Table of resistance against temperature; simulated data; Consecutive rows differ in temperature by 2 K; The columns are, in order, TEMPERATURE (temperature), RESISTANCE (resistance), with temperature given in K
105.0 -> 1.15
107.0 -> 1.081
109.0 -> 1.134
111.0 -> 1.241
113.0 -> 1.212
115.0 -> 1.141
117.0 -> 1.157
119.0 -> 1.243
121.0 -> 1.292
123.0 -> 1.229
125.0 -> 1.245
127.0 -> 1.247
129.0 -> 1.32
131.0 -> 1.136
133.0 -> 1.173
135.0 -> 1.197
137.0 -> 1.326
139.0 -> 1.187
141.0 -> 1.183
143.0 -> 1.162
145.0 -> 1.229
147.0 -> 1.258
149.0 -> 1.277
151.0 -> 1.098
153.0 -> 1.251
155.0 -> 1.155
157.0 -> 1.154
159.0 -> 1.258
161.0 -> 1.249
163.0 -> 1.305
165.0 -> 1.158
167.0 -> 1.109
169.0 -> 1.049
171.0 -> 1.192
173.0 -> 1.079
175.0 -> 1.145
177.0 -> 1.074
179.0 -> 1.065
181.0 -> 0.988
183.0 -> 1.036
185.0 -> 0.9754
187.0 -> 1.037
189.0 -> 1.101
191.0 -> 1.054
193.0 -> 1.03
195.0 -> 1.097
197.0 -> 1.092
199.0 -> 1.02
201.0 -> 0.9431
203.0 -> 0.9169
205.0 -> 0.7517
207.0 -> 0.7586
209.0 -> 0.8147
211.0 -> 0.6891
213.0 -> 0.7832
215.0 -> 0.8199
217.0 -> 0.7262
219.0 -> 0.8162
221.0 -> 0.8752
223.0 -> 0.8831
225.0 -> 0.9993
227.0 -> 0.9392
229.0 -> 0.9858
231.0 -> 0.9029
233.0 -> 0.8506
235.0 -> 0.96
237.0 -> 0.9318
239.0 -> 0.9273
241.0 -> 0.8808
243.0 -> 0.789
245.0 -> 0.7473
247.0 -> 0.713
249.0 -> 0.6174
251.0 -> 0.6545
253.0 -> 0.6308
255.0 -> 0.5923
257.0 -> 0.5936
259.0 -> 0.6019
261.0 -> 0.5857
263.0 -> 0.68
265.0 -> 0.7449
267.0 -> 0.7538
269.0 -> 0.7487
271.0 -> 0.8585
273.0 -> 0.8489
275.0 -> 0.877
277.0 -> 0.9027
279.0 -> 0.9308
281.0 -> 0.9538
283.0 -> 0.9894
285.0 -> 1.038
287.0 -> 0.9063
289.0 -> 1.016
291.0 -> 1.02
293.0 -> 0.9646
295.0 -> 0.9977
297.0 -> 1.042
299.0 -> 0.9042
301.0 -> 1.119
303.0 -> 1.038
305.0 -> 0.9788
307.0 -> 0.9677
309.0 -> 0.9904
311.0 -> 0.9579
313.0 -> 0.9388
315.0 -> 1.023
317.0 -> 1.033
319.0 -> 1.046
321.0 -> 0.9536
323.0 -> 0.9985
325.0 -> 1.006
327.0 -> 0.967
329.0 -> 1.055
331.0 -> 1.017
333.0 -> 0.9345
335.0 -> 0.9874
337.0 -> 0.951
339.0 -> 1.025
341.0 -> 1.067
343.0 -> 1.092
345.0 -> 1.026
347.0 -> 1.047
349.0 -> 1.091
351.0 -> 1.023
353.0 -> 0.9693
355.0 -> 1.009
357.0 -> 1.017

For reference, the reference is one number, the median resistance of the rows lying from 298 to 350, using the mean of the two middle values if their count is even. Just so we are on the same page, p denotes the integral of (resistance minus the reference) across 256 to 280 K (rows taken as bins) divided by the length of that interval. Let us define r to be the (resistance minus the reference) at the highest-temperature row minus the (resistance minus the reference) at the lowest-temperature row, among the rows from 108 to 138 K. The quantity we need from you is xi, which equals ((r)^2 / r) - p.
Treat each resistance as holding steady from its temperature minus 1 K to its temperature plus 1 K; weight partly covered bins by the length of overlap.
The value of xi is 0.4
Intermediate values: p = -0.25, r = 0.19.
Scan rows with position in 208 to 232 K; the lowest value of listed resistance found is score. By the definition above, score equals 0.6891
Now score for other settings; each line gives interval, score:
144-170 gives 1.049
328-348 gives 0.9345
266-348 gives 0.7487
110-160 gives 1.098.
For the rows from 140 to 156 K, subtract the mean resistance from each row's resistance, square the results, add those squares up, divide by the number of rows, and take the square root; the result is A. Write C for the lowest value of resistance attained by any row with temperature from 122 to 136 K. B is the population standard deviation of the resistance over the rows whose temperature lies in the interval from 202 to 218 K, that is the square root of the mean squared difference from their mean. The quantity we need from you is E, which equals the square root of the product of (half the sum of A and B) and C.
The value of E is 0.26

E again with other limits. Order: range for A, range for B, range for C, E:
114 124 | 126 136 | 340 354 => 0.24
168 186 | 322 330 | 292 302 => 0.21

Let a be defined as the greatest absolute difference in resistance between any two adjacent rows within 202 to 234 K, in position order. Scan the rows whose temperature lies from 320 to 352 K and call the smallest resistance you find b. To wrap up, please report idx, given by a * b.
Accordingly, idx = 0.15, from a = 0.165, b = 0.9345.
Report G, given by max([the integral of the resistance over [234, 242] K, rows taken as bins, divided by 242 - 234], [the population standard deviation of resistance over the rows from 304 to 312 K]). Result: 0.92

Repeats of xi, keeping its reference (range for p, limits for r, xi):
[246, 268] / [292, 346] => 0.4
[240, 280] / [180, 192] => 0.3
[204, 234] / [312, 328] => 0.2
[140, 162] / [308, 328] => -0.2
